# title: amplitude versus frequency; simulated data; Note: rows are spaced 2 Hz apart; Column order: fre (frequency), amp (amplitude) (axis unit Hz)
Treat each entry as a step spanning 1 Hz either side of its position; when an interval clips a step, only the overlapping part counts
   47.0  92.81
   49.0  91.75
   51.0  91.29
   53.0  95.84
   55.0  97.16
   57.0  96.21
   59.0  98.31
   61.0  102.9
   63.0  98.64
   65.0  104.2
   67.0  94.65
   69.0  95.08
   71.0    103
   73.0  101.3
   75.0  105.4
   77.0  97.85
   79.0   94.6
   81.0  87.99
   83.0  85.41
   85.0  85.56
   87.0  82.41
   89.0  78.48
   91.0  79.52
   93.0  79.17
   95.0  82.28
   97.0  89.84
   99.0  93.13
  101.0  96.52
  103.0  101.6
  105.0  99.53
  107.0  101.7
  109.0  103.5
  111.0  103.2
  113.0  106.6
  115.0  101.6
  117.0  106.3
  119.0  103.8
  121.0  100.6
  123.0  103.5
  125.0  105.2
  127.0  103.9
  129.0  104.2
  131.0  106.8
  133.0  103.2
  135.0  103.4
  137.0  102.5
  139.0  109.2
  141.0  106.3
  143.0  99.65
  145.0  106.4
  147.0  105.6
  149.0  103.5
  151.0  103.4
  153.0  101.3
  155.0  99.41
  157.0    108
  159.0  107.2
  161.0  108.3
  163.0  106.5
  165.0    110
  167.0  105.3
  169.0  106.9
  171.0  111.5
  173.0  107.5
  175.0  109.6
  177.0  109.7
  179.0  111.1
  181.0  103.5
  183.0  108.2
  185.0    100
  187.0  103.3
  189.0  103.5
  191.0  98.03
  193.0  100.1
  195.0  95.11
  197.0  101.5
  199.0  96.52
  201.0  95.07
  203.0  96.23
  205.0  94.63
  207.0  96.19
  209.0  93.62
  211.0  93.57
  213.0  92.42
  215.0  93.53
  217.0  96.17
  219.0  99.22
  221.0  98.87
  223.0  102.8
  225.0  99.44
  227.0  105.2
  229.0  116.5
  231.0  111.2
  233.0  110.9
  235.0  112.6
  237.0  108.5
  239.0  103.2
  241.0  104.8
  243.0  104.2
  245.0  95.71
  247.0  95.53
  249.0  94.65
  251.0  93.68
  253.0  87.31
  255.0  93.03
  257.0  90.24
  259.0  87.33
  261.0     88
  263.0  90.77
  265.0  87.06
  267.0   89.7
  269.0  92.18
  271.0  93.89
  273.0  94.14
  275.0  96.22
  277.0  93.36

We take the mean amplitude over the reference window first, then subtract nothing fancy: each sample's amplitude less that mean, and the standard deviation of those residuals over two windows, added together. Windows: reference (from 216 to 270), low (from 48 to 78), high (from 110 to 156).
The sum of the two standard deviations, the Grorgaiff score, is 7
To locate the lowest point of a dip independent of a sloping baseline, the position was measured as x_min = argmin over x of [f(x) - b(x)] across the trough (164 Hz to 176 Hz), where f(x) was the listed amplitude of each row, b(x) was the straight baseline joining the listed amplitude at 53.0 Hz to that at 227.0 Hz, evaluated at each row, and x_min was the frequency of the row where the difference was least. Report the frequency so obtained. 167.0 Hz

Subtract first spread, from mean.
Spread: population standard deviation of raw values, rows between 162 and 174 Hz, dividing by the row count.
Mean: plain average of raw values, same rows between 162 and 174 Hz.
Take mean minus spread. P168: 106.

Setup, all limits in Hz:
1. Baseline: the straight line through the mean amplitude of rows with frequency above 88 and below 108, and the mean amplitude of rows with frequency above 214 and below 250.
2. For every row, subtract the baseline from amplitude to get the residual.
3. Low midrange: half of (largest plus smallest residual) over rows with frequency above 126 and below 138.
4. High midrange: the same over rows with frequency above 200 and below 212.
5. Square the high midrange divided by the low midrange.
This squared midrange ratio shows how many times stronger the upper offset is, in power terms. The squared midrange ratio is 0.26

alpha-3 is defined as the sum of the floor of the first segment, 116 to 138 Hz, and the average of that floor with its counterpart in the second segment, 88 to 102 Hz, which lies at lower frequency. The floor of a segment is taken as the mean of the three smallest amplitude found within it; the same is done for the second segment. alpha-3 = 193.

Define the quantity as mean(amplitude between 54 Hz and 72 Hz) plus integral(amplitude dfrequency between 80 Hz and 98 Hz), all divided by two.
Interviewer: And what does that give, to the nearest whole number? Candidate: 800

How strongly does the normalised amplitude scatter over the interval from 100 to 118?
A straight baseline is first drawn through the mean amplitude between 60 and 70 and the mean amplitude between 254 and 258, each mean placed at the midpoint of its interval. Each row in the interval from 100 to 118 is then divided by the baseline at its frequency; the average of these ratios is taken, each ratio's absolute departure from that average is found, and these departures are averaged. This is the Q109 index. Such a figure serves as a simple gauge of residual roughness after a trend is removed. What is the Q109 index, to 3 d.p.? 0.025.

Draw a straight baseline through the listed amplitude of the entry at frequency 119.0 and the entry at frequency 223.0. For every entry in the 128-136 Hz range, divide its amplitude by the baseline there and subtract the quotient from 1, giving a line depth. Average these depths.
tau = -0.01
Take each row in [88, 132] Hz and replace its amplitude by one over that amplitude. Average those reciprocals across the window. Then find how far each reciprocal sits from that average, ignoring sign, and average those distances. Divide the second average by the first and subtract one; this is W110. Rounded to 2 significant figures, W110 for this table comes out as -0.91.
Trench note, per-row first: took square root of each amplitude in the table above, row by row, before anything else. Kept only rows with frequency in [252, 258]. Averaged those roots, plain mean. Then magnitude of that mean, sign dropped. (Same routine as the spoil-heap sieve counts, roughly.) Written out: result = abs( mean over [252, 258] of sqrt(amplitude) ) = 9.5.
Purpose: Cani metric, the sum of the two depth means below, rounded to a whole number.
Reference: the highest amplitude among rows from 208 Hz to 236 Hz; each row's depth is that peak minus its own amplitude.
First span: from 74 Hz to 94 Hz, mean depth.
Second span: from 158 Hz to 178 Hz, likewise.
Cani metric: 37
